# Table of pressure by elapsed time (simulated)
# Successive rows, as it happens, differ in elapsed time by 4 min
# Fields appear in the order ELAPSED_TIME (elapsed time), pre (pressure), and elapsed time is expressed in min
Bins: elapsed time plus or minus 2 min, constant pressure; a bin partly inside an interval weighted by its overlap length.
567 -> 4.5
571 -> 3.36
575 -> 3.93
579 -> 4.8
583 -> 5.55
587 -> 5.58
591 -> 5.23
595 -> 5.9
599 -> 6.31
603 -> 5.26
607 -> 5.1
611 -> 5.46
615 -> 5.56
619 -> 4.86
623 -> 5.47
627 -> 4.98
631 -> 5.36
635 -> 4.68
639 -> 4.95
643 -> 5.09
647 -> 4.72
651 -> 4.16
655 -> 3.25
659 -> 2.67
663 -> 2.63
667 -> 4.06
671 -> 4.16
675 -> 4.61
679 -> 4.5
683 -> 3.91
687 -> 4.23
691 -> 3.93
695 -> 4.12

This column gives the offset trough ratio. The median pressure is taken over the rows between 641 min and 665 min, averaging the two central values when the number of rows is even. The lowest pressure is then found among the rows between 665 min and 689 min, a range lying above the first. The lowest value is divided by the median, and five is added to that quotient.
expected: 6.06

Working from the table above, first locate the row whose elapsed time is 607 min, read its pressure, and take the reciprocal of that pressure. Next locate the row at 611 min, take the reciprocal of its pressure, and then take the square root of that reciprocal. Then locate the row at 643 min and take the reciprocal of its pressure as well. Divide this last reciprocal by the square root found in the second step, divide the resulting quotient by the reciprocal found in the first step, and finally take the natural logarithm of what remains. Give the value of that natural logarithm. 0.85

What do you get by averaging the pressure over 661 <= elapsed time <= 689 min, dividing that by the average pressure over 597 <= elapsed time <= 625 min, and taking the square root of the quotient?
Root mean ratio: 0.860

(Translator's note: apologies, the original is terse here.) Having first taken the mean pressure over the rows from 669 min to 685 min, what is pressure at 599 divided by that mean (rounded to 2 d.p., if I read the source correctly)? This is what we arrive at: 1.47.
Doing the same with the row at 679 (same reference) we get 1.05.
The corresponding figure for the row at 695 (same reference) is 0.96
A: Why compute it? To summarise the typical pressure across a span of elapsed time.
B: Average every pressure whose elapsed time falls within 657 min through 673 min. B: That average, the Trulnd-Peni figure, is 3.4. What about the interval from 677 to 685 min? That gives 4.2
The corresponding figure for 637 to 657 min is 4.4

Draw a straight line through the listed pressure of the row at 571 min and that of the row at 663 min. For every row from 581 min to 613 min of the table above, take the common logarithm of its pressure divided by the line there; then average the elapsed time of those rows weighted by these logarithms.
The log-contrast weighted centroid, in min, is 597.2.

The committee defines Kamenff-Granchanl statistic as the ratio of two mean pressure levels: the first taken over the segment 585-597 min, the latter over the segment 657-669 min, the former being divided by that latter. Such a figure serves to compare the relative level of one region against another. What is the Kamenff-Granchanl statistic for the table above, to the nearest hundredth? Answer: 1.79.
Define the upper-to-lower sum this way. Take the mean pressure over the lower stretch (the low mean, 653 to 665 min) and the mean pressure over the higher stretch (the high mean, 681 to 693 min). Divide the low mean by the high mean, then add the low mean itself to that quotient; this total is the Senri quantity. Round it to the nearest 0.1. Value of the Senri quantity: 3.6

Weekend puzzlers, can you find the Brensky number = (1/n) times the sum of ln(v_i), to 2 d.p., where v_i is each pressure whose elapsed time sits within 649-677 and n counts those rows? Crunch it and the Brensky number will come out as 1.27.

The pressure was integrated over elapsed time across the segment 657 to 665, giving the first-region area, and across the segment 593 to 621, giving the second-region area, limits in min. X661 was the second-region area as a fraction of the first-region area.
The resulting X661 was 7.3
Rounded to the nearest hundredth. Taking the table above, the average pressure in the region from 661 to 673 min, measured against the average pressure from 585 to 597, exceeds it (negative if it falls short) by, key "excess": -1.95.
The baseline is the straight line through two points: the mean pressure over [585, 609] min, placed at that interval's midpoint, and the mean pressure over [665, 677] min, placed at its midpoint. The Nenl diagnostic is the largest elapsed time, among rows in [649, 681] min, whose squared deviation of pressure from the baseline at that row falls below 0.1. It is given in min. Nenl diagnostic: 671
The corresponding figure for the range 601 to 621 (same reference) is 615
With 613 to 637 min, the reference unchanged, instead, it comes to 635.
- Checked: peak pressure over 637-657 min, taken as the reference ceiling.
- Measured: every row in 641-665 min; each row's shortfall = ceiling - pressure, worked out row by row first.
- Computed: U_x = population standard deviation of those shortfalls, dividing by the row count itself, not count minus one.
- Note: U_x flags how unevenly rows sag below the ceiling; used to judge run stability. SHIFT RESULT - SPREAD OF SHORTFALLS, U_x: 0.96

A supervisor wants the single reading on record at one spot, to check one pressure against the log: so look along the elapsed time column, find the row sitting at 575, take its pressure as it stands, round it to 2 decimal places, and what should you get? 3.93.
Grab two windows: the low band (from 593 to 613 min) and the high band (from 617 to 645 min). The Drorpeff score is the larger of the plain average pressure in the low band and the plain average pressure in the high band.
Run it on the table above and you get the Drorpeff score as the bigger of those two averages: 5.61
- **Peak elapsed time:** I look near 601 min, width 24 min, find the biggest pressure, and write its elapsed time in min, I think 599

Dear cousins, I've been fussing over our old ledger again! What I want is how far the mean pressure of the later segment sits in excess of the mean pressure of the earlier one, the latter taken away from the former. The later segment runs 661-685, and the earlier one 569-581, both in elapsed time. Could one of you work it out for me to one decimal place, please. -0.1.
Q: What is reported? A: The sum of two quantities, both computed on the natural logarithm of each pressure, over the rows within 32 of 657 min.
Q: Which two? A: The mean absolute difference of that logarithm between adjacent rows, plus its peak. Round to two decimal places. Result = 1.80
